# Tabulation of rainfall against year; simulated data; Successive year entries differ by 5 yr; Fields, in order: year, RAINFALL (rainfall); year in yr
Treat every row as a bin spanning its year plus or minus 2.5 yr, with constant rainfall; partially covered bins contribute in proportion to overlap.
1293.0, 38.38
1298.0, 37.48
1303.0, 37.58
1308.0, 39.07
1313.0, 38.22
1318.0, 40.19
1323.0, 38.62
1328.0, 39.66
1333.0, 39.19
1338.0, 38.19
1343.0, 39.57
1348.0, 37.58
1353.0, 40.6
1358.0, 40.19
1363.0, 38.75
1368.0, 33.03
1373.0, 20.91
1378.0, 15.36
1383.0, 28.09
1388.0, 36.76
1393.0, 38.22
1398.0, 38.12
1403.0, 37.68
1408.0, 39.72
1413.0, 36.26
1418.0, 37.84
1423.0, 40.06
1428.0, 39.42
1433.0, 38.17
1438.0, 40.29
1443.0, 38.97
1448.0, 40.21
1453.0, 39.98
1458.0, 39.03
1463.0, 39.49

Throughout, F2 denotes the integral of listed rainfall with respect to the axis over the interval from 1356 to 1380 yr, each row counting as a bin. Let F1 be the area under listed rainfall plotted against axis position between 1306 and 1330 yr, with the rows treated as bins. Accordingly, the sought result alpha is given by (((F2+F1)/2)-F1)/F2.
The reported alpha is -0.16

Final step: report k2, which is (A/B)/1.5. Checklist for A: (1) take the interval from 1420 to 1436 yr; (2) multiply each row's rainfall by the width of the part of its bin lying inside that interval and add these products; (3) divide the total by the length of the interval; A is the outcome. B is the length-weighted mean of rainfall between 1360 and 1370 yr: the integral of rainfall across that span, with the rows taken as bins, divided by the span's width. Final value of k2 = 0.721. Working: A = 39.2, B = 36.2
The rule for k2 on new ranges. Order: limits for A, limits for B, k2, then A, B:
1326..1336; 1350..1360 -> 0.652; 39.4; 40.3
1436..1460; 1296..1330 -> 0.684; 39.7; 38.7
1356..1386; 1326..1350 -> 0.503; 29.3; 38.8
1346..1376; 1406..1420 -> 0.613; 34.8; 37.9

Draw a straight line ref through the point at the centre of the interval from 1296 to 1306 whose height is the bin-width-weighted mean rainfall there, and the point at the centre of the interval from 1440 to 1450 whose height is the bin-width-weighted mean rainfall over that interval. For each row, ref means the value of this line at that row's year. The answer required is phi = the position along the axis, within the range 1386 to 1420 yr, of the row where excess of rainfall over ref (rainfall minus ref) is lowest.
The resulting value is 1413.0 yr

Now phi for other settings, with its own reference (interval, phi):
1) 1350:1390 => 1378.0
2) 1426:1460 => 1433.0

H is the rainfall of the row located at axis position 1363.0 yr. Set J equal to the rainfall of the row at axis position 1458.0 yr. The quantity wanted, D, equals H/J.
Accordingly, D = 0.99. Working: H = 38.75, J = 39.03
